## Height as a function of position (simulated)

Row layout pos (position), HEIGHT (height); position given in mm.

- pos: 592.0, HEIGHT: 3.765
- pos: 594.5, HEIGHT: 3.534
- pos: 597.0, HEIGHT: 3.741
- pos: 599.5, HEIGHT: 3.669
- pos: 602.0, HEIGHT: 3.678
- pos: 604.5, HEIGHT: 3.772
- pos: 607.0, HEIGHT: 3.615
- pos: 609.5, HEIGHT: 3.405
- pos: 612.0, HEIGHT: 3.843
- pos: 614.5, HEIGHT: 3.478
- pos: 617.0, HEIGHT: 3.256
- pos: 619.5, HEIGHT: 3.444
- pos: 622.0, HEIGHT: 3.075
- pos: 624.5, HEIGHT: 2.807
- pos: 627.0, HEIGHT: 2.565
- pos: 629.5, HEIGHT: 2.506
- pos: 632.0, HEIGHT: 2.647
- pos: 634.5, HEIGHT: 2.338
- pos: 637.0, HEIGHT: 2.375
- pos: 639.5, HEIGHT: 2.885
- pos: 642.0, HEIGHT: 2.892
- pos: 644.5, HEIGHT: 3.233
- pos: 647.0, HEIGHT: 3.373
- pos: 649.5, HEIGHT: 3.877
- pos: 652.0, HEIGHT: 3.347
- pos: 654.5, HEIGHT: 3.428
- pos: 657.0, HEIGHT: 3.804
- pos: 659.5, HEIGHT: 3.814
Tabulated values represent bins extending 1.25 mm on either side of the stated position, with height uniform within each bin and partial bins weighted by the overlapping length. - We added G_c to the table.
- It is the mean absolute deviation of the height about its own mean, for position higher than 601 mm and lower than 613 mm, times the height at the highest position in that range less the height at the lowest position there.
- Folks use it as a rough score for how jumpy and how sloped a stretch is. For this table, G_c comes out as 0.02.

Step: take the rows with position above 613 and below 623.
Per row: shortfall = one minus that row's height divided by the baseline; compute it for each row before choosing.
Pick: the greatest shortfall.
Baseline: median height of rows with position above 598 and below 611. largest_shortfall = 0.16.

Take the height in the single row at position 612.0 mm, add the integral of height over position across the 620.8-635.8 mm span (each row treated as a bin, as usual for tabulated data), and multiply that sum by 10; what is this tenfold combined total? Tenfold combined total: 437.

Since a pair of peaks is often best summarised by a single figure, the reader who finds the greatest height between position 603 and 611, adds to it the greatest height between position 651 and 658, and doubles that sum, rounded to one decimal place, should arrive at 15.2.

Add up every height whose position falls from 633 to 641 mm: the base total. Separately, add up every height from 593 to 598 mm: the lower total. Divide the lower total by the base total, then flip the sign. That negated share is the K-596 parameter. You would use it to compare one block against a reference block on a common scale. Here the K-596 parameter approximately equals -1.0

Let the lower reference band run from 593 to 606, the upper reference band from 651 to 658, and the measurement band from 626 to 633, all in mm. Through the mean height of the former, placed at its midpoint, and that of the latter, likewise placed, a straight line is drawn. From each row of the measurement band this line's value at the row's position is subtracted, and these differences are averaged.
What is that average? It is -1.0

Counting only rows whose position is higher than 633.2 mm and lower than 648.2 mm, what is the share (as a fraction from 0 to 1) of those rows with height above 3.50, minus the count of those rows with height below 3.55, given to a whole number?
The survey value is -6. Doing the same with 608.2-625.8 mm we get -6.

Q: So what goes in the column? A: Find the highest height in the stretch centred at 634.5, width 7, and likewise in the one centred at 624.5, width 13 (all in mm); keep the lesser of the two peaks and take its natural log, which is 0.97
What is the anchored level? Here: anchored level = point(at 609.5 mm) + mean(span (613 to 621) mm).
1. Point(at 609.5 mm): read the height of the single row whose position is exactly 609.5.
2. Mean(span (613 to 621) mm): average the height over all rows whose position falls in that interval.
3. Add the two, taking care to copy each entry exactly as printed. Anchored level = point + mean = 6.80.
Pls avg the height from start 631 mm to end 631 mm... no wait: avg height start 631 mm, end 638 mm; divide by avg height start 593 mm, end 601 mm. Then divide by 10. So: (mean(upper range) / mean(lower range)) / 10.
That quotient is 0.067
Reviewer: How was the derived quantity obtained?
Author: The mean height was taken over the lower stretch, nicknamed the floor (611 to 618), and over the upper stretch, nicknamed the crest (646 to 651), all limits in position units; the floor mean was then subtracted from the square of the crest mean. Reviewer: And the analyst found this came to 10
